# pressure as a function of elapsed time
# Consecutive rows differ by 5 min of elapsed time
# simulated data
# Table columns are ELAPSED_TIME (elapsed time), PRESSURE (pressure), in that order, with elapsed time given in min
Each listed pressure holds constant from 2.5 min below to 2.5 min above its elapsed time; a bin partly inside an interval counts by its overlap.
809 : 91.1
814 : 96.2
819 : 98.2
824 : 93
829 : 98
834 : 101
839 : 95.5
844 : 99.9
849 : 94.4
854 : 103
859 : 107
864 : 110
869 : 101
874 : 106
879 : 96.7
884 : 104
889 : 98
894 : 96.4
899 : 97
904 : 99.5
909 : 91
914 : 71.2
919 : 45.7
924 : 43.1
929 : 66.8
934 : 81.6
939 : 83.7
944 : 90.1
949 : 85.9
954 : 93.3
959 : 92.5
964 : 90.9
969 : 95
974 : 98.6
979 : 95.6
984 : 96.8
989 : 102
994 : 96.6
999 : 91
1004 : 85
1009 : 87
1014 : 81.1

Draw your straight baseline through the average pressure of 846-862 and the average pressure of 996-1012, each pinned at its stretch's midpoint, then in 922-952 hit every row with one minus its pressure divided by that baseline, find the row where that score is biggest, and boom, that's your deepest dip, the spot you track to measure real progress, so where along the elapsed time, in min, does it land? 924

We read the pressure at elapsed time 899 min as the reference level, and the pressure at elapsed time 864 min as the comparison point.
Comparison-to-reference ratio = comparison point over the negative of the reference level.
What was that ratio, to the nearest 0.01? -1.13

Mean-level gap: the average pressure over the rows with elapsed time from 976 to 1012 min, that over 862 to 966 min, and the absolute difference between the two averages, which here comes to 5.6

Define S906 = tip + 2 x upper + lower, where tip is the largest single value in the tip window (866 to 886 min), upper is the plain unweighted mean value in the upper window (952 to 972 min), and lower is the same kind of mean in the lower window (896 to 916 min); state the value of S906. 382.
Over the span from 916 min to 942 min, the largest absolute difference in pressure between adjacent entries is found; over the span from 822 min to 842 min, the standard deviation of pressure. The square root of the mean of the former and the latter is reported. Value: 3.7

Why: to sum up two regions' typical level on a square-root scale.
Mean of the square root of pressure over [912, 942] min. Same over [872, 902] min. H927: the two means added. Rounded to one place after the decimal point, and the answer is 18.0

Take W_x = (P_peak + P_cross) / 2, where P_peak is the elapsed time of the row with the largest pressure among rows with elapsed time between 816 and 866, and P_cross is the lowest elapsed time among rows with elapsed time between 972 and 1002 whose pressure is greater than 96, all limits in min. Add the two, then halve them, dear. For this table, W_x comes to 919 min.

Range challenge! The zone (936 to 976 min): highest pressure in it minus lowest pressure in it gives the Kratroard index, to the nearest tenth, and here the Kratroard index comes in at 14.9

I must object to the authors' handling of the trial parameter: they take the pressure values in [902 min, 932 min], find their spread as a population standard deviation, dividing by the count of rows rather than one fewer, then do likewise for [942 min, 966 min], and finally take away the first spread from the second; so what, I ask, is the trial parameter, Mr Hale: -18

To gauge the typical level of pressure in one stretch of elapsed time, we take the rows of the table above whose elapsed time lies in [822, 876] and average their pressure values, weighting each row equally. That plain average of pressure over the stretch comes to 101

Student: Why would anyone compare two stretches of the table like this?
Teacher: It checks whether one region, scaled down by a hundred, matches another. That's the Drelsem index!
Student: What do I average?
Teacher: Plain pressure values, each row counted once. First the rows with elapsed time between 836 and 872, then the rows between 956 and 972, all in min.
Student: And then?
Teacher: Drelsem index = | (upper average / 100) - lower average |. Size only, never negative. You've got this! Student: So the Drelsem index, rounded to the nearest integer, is 101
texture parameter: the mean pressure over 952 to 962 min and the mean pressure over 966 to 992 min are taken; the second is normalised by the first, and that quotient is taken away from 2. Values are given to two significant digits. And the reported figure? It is 0.95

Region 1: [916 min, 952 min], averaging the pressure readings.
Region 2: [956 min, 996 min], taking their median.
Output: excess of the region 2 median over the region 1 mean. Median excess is 25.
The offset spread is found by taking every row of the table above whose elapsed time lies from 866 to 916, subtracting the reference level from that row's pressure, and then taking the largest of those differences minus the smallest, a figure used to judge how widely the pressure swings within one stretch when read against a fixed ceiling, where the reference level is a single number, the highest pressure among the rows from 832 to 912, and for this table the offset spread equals 35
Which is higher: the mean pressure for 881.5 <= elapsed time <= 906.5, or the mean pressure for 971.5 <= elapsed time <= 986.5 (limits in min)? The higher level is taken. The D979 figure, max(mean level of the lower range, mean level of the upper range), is 99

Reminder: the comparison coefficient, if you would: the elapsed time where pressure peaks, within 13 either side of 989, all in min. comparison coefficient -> 989 min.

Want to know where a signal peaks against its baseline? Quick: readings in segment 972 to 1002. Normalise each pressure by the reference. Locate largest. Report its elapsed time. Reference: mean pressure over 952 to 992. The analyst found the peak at 989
